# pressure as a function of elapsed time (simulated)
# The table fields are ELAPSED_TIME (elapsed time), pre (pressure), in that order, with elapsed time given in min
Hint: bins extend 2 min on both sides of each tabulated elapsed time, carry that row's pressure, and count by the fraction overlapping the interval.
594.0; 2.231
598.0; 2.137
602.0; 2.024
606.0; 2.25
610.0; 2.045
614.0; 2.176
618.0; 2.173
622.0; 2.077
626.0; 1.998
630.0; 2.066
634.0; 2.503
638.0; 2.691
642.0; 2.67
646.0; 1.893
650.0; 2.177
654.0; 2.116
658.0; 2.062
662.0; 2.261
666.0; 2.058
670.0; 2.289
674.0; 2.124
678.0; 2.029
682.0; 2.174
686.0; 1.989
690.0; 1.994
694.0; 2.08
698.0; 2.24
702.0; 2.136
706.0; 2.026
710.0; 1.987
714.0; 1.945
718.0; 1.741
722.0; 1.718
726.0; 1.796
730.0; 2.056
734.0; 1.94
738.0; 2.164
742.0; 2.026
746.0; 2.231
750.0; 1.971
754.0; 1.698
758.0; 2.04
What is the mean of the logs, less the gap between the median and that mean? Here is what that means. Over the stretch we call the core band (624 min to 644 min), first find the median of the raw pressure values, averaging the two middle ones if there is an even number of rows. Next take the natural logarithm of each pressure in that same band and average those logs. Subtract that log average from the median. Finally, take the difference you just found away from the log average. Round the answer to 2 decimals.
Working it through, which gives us -0.78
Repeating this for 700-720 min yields -0.64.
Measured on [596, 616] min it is -0.63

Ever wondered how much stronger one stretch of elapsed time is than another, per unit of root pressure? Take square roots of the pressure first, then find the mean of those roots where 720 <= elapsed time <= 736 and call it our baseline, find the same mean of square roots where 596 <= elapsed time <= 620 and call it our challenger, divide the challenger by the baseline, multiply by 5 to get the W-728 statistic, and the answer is 5.3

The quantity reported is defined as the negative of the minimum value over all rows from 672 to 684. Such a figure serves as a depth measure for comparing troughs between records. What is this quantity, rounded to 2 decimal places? -2.03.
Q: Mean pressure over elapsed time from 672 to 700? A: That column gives 2.09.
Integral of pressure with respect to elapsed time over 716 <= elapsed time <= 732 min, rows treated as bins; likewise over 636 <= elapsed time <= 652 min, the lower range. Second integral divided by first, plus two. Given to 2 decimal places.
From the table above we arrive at 3.29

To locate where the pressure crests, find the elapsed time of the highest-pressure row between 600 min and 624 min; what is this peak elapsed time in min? 606.0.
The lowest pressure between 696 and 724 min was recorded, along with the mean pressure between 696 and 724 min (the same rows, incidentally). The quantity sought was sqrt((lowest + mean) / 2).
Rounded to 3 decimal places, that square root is 1.358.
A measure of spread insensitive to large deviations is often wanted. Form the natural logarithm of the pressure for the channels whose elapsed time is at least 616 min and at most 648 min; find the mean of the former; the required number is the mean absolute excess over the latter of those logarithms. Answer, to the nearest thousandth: 0.117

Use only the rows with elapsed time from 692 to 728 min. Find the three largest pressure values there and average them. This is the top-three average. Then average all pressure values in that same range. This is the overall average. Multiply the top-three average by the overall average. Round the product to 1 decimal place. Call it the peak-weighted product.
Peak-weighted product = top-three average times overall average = 4.2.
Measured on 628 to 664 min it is 6.0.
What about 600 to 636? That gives 5.0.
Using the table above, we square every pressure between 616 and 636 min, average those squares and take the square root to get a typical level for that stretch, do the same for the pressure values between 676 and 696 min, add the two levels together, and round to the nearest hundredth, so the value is 4.23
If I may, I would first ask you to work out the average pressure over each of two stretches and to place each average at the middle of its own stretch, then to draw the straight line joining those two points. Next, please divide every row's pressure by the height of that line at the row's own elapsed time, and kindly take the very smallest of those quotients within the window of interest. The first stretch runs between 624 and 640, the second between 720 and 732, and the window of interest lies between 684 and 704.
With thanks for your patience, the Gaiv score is 0.97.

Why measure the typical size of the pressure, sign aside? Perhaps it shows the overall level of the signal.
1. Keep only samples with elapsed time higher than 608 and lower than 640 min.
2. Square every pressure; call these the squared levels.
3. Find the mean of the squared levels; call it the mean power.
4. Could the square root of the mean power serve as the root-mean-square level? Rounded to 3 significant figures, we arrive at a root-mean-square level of 2.23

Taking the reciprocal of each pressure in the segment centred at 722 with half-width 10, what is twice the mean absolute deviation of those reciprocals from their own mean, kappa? 0.068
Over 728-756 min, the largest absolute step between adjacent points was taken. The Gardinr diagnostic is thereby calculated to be 0.27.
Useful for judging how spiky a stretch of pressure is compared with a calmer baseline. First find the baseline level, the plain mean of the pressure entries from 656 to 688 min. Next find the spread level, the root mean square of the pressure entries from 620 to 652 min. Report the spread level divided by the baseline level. 1.07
